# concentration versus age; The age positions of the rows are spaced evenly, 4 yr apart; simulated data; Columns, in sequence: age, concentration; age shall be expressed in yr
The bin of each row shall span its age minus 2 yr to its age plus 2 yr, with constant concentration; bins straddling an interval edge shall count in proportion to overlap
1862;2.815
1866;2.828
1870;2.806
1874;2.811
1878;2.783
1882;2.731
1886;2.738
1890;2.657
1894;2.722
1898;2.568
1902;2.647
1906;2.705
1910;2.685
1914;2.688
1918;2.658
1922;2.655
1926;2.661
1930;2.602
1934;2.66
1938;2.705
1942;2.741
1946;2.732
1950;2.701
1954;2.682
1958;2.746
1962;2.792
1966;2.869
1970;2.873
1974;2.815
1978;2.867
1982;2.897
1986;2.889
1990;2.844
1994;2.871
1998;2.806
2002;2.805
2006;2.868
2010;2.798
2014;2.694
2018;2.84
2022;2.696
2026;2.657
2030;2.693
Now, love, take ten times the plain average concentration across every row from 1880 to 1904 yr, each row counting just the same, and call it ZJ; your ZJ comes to 26.8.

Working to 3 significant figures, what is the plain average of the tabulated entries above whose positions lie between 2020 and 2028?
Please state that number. 2.68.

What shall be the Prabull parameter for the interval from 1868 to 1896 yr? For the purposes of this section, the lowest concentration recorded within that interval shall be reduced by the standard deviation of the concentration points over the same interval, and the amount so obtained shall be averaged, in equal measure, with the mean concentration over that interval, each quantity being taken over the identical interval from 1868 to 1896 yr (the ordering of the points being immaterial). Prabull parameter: 2.68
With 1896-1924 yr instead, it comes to 2.59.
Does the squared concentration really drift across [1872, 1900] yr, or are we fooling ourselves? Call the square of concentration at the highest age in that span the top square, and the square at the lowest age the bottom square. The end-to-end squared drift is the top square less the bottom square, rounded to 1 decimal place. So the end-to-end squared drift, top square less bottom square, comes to -1.3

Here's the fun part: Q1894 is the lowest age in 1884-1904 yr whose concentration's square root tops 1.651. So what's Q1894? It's 1886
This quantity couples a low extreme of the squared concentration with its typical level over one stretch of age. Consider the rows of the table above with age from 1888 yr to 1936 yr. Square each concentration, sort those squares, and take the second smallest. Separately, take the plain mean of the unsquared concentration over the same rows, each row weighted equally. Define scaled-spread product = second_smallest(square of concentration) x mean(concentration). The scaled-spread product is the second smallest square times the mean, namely 18.0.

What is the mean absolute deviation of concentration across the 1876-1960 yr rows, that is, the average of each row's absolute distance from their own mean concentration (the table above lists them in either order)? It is 0.040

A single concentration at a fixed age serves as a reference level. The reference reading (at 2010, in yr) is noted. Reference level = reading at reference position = 2.798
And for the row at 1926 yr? 2.661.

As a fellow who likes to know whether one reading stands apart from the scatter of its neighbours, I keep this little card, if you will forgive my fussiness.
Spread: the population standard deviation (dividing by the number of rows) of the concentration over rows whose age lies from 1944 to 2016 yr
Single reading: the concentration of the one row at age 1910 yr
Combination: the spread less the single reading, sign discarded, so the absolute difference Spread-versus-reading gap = 2.62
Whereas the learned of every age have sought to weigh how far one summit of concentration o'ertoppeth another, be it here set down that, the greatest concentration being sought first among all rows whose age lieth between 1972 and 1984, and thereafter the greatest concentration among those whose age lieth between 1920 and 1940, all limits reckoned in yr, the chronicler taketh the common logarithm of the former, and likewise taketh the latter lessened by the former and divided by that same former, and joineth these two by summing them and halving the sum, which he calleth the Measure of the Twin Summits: 0.198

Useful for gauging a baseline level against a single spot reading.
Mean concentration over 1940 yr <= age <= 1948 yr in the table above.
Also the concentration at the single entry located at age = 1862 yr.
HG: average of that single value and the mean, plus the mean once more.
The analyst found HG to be 5.51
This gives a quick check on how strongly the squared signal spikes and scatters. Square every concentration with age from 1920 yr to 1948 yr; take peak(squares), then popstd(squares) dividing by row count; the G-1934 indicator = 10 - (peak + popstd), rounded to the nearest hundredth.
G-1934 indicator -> 2.24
